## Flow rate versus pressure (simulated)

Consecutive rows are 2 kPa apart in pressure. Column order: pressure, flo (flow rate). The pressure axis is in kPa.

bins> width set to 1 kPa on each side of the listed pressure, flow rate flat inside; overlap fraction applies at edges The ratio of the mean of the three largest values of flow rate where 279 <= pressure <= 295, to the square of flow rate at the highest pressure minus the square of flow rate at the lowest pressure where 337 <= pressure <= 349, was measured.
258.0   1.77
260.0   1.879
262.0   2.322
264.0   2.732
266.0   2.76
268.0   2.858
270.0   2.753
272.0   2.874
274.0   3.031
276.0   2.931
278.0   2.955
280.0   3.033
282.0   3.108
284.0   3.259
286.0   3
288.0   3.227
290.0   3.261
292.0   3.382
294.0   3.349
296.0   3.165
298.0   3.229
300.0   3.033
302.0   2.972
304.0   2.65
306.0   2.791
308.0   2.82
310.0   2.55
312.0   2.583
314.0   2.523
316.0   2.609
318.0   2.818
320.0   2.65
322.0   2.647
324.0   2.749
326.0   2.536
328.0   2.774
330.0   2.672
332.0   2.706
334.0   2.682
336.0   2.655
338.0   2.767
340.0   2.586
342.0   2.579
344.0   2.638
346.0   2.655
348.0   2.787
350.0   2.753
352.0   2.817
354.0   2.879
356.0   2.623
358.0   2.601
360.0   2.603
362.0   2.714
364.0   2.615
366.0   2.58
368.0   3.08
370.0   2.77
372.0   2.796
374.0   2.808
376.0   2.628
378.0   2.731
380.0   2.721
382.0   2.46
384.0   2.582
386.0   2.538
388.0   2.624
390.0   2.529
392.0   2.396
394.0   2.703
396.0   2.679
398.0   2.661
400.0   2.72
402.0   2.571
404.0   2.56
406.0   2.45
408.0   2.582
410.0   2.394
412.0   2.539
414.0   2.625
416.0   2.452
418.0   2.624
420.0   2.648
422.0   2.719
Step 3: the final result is 30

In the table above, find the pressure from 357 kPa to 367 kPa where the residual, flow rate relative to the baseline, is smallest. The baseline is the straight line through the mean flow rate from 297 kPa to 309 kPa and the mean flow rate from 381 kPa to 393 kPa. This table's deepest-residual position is 358.0 kPa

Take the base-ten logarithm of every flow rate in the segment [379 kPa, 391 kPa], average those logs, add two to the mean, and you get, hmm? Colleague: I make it 2.41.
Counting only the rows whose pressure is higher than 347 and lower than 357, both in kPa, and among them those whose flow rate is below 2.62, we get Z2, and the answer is 0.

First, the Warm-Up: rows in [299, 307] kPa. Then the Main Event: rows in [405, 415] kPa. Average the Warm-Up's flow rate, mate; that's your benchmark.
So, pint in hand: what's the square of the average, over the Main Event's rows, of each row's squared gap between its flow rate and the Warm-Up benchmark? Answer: 0.016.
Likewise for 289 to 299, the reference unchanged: 0.032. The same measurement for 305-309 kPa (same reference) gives 0.000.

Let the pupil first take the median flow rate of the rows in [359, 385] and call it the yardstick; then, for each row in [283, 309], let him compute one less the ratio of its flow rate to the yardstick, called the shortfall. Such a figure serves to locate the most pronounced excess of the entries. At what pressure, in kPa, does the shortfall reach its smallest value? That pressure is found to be 292.0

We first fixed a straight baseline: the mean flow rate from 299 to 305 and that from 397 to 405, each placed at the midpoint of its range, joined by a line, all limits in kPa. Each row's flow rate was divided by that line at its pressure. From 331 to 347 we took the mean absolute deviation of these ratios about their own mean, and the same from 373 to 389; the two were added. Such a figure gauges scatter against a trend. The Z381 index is 0.0450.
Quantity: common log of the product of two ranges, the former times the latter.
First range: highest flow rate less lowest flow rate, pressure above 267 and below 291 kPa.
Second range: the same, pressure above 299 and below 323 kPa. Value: -0.59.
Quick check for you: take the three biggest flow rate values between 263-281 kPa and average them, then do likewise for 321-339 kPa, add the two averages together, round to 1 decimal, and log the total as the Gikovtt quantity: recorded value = 5.8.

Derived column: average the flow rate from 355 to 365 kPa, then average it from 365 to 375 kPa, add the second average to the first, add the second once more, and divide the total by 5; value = 1.649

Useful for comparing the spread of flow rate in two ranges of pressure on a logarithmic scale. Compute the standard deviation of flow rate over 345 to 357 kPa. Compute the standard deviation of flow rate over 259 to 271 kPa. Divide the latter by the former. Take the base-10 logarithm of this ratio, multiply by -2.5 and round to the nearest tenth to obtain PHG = -1.5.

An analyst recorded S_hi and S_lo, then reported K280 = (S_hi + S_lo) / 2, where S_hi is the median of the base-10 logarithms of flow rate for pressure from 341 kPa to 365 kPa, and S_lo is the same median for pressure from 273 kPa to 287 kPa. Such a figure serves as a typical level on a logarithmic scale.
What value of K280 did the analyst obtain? 0.452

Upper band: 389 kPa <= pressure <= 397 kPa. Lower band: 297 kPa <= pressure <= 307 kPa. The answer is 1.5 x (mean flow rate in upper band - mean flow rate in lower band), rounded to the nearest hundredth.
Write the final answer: -0.54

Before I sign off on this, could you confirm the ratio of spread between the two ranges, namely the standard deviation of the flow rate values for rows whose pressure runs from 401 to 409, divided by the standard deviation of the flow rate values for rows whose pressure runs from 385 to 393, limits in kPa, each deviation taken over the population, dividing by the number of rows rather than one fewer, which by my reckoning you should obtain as 0.6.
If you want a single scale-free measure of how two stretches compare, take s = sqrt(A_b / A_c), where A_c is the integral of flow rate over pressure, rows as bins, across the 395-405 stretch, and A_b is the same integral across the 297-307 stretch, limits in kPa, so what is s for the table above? 1.05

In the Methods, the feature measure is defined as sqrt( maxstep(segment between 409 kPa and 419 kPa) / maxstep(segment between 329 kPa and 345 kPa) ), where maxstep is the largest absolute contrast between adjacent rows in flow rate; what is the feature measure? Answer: 0.98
